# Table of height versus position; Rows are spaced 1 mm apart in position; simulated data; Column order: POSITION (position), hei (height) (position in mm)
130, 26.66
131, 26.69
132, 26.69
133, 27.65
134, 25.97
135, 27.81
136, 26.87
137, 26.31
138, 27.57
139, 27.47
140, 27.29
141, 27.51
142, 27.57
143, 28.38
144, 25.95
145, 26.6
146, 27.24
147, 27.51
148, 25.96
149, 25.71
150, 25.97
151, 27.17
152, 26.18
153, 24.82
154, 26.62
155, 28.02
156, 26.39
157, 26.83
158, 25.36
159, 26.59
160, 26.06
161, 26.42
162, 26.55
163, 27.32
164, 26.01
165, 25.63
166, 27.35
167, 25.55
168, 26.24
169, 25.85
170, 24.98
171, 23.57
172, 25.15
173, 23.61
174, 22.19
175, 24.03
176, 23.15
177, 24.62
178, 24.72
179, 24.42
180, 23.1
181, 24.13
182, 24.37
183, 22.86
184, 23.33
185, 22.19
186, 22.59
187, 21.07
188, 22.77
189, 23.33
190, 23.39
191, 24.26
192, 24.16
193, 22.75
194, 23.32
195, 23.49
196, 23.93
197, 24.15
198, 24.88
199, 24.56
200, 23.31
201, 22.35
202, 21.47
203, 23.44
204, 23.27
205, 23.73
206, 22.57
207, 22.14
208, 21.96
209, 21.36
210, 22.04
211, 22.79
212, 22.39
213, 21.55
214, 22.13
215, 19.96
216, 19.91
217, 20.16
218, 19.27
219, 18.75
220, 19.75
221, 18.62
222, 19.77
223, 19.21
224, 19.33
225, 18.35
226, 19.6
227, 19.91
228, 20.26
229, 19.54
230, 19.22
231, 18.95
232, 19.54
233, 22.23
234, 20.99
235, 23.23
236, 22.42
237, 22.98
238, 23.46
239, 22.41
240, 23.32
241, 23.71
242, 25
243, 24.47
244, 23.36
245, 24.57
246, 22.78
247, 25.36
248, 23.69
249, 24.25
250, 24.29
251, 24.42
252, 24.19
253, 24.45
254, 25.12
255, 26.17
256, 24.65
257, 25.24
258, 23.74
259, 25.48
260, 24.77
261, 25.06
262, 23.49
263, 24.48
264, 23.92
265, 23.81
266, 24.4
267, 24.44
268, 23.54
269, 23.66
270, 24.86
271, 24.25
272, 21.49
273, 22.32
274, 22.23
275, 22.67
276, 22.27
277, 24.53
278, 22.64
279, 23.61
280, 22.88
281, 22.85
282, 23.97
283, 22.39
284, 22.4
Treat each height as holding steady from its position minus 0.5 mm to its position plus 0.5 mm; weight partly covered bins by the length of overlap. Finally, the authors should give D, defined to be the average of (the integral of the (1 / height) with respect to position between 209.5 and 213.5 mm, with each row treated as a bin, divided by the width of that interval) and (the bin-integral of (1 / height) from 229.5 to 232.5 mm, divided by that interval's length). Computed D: 0.0485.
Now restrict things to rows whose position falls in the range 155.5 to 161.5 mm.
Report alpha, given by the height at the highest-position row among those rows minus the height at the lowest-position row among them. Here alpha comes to 0.0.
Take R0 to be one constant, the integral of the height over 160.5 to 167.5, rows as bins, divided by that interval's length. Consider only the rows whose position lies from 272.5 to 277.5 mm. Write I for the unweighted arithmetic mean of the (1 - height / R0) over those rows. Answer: 0.14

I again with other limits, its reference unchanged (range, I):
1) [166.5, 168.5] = 0.02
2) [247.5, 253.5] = 0.08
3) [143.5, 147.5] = -0.02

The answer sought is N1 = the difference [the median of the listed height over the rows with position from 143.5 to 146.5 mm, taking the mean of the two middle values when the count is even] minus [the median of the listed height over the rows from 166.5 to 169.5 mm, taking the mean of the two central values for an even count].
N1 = 1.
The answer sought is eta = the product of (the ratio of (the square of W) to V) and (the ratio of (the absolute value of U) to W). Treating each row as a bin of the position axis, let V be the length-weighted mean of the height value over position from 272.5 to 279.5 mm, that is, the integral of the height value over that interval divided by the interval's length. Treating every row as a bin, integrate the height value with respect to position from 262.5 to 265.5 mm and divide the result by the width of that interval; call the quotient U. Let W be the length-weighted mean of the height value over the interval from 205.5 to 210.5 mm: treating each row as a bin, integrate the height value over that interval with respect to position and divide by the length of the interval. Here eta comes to 23.1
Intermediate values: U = 24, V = 22.9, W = 22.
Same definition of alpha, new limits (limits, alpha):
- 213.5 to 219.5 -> -3.4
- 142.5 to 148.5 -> -2.4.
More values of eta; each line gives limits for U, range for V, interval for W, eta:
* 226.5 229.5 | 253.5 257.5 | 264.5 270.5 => 19.0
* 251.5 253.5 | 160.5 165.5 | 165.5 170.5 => 24.0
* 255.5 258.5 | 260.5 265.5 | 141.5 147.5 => 27.6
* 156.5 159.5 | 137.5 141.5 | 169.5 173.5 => 23.3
